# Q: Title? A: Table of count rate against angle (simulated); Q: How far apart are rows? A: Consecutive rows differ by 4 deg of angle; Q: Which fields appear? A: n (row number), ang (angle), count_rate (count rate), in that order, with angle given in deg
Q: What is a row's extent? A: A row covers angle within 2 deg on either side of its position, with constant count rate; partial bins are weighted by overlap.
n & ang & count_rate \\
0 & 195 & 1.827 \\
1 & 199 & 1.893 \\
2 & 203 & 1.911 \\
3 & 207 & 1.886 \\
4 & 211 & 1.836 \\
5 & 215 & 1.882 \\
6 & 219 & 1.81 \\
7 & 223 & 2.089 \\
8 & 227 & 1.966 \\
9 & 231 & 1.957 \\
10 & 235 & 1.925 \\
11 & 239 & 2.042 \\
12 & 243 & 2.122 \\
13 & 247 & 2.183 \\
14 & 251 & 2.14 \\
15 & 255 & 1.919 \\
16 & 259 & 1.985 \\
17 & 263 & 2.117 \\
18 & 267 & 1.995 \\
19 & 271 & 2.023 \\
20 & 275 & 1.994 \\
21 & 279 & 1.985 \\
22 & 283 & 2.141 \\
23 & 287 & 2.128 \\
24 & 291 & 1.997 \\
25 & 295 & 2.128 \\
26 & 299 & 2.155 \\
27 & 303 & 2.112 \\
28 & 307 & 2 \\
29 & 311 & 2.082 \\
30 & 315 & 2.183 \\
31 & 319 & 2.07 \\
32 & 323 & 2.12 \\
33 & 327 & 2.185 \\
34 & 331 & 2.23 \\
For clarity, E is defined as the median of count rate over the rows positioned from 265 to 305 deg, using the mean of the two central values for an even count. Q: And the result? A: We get 2.07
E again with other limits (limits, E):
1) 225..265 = 2.01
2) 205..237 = 1.91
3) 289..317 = 2.11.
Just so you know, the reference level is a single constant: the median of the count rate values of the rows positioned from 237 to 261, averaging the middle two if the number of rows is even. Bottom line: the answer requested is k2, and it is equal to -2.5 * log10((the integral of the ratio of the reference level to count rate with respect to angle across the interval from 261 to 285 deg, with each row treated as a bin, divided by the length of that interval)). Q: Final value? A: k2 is -0.022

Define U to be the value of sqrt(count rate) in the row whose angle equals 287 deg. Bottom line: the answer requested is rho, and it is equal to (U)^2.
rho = 2.13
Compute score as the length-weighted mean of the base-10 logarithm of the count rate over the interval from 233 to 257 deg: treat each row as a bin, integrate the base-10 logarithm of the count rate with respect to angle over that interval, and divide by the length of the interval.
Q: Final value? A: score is 0.312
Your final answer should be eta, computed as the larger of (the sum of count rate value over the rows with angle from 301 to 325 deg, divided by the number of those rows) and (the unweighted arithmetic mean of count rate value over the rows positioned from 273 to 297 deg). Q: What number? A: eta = 2.09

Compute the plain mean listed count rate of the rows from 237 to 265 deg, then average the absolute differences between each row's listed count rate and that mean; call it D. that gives 0.078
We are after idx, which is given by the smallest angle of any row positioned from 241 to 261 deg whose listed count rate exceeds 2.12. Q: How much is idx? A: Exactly 243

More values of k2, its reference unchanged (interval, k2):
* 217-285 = -0.034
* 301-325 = 0.006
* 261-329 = -0.001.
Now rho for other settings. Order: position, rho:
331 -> 2.23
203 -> 1.91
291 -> 2.00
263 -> 2.12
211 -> 1.84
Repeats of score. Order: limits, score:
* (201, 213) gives 0.274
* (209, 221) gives 0.265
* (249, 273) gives 0.307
